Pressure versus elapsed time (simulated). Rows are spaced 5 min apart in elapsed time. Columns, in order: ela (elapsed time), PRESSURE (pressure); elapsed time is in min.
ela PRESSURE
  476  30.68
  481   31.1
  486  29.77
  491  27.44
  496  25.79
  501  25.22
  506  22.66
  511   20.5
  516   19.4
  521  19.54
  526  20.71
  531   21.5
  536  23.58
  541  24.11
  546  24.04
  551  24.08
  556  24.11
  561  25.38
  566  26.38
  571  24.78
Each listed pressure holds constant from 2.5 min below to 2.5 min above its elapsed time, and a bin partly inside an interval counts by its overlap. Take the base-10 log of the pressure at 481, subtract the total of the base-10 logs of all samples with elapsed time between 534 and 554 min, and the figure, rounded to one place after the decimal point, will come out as -4.0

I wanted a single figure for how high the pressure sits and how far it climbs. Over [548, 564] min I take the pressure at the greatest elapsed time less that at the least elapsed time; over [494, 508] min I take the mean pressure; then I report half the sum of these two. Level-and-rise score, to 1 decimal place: 12.9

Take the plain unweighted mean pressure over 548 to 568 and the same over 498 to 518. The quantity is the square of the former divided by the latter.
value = 28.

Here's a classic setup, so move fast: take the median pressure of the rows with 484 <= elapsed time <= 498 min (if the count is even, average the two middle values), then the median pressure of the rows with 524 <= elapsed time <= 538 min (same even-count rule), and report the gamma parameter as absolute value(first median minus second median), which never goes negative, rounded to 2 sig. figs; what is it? 5.9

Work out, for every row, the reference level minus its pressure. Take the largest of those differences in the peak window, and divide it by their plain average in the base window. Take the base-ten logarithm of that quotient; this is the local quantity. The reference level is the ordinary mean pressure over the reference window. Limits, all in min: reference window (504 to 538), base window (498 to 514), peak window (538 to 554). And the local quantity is 0.24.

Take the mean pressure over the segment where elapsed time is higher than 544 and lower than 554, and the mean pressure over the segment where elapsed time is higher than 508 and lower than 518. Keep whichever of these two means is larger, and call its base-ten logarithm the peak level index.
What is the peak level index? 1.38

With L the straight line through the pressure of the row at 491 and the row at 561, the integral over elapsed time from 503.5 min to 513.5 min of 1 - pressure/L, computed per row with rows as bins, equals 2.0 min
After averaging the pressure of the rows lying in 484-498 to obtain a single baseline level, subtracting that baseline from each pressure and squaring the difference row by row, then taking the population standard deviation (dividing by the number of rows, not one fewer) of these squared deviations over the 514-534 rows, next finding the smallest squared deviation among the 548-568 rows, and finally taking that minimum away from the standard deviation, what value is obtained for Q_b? 11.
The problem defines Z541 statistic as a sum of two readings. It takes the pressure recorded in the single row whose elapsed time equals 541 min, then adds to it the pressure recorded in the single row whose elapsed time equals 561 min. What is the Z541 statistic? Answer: 49.5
